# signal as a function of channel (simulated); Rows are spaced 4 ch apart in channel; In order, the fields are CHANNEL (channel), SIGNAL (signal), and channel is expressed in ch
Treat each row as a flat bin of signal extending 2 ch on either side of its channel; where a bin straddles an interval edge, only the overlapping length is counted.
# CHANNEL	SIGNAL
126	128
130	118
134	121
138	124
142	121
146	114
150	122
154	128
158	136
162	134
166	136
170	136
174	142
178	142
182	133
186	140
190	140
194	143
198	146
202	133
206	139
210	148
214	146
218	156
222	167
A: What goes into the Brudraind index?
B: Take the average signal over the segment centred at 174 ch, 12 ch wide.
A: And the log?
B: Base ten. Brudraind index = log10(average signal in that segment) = 2.15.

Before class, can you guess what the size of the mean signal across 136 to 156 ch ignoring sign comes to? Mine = 122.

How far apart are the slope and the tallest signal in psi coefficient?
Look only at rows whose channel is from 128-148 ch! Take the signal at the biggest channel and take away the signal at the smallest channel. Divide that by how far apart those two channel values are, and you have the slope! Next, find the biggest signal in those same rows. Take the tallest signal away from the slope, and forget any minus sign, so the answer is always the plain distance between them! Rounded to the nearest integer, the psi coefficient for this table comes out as 124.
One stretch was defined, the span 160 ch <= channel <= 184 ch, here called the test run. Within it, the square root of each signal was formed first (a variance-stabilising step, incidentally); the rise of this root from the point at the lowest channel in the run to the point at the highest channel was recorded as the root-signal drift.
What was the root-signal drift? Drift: 0.0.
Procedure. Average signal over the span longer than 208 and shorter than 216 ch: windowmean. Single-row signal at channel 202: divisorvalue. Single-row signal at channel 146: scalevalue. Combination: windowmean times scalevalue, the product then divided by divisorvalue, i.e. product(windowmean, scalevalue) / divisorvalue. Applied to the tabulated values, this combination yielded 126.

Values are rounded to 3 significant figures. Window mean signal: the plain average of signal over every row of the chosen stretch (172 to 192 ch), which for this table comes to 139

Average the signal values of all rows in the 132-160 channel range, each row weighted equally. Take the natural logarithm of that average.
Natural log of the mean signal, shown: 4.82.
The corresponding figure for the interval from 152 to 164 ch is 4.89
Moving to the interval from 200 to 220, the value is 4.97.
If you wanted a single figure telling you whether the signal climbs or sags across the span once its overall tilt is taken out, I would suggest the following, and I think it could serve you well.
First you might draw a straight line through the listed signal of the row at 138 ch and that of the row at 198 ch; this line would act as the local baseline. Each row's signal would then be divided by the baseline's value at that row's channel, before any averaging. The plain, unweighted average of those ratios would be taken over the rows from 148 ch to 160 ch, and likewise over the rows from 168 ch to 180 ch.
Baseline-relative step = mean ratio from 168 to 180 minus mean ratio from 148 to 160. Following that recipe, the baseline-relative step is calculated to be 0.03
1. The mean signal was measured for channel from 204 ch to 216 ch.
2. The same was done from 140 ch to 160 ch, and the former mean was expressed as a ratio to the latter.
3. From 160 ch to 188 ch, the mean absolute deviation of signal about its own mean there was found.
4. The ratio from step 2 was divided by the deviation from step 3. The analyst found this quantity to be 0.360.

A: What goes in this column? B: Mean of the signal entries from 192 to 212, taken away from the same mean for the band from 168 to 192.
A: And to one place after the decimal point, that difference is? -3.0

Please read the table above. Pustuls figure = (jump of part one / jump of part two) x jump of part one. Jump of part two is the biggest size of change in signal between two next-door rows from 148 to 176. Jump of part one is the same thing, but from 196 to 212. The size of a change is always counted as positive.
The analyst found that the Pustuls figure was 21.1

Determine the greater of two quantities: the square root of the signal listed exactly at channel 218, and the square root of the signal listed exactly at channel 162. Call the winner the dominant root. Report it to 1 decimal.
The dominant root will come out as 12.5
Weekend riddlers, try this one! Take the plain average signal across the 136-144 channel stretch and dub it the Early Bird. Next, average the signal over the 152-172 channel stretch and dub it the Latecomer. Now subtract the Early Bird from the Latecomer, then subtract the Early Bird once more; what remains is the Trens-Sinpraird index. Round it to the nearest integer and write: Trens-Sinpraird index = -111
